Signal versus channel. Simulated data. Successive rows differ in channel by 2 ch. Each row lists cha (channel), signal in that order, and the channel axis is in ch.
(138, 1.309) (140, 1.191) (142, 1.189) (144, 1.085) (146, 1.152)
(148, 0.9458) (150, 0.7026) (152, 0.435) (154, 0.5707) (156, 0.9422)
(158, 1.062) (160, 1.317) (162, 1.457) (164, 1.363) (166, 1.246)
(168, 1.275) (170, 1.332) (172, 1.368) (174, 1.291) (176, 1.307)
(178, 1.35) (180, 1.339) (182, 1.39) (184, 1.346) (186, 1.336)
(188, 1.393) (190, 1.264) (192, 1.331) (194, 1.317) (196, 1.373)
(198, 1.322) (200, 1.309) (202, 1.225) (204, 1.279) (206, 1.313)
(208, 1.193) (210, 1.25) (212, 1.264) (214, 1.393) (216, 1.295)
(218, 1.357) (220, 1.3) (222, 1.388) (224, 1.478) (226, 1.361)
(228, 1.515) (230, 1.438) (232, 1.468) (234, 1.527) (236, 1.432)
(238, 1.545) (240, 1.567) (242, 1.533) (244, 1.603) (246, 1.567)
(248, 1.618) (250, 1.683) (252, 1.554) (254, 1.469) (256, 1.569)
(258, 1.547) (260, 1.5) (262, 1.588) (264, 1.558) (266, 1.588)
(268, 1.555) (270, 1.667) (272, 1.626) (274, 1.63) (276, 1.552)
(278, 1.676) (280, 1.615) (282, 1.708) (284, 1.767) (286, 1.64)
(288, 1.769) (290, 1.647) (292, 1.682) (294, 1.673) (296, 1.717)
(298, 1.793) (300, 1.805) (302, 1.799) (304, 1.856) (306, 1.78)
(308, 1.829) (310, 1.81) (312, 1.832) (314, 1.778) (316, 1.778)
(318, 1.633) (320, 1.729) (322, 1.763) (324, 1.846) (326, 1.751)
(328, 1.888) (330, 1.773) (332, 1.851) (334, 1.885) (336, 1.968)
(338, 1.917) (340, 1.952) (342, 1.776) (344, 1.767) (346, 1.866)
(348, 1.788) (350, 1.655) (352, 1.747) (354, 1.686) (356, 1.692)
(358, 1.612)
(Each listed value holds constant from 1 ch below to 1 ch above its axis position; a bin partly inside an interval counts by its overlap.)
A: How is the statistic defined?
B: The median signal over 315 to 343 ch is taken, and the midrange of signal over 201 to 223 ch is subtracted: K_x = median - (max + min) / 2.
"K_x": 0.52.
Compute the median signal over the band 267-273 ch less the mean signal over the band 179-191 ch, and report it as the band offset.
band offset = 0.3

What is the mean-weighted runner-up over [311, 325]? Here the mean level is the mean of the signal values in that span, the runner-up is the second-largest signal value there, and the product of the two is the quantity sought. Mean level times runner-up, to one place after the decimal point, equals 3.2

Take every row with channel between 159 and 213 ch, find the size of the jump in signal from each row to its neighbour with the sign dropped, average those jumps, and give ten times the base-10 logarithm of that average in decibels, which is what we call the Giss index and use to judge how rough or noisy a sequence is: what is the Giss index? -12.5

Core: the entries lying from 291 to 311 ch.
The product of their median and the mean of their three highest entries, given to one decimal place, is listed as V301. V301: 3.3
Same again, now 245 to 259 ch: 2.5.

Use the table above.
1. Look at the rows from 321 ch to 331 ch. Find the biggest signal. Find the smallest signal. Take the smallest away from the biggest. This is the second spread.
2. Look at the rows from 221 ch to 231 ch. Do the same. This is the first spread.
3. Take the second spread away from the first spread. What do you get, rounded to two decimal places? 0.02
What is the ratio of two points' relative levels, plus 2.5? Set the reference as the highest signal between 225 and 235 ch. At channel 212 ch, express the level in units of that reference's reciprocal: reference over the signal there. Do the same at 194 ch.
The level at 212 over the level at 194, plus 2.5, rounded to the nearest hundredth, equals 3.54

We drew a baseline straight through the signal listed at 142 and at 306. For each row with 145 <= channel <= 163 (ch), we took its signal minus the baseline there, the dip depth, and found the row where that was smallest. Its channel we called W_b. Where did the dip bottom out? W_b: 152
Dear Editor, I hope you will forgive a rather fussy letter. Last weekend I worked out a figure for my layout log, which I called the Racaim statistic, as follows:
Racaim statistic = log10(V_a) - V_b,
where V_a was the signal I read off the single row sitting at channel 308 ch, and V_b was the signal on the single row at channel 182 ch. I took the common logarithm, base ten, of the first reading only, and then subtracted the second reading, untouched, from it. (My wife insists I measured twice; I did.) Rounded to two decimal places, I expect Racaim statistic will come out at -1.13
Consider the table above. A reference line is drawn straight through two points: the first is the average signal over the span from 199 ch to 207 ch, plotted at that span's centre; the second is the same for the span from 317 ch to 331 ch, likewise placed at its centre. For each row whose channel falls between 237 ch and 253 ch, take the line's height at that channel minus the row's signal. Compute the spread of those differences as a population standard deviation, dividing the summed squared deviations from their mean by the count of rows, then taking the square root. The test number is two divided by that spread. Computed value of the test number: 50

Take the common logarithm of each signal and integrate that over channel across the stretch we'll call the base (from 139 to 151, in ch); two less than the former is -1.9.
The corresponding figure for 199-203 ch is -1.6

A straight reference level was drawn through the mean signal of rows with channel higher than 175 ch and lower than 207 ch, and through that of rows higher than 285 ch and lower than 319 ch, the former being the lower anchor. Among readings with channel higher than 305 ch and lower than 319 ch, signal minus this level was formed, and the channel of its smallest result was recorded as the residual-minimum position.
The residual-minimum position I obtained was 318 ch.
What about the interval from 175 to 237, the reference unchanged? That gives 208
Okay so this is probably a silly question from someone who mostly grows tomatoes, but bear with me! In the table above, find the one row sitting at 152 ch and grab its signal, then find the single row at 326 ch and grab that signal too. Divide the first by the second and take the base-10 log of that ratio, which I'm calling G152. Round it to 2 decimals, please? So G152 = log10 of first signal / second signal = -0.60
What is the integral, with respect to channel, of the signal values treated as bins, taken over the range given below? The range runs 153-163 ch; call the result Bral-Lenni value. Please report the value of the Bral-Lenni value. 11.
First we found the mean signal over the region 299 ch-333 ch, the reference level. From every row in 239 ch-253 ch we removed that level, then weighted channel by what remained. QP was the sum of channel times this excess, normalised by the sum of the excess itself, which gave 245.6 ch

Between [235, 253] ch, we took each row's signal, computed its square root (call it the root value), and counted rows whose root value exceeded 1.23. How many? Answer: 8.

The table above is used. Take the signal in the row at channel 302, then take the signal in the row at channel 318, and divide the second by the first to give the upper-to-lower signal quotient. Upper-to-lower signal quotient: 0.91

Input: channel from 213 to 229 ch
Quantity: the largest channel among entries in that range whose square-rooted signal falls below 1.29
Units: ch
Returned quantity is 228 ch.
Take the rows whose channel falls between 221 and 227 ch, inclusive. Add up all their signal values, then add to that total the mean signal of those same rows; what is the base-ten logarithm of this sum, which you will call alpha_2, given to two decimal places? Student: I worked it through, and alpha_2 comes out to 0.75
